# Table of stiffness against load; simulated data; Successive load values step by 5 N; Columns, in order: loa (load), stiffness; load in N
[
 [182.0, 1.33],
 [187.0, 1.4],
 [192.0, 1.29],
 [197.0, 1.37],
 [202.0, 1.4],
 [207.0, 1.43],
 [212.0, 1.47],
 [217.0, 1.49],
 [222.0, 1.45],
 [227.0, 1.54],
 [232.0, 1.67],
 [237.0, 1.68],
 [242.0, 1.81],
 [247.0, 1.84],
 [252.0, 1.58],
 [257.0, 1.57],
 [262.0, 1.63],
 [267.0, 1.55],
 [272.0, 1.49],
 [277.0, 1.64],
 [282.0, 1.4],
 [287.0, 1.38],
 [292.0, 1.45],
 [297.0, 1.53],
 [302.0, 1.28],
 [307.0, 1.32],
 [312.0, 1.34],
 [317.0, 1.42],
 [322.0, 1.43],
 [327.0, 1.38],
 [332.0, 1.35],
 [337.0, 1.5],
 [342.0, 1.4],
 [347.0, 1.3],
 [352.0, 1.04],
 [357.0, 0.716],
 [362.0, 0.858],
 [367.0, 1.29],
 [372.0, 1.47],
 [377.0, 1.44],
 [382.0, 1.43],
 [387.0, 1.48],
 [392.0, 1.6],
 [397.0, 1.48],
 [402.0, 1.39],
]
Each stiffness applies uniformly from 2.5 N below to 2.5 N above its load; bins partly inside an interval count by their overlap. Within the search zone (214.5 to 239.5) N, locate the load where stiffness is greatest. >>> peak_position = 237.0 N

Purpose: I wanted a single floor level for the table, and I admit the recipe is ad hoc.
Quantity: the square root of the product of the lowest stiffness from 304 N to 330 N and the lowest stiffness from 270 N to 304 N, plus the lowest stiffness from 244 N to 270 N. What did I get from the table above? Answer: 2.85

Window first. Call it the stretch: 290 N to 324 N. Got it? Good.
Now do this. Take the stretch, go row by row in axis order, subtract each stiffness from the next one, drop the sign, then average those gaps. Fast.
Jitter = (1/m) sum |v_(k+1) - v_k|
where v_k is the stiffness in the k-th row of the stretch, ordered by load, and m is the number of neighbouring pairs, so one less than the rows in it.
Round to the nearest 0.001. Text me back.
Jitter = 0.080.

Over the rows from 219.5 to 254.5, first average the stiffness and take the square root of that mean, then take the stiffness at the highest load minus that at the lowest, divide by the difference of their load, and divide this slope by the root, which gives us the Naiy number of 0.003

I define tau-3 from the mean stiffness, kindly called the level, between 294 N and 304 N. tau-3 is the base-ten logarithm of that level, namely 0.15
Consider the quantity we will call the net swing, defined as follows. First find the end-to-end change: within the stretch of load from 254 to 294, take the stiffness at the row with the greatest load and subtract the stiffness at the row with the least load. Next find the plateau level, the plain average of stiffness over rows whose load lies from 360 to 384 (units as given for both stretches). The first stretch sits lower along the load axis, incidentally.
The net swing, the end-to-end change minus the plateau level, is -1.42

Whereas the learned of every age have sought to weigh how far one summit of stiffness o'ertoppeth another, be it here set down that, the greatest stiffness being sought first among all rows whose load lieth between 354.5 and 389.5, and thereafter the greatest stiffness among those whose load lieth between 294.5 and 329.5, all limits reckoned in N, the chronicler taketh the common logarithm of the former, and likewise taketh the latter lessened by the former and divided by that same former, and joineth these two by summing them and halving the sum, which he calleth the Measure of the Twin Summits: 0.10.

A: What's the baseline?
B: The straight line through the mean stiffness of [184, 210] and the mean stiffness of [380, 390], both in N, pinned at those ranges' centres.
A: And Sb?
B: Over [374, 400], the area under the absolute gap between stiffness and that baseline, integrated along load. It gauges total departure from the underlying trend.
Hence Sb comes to 1.1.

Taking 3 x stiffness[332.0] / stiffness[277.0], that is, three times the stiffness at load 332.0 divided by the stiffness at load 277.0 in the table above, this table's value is 2.5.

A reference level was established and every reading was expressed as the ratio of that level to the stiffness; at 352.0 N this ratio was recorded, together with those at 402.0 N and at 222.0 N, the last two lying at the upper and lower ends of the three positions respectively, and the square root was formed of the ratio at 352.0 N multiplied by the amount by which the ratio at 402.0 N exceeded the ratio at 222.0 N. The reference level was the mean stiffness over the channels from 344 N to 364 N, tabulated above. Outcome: 0.17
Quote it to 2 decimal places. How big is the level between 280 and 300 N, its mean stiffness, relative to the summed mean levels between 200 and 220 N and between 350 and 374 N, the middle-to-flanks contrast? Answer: 0.57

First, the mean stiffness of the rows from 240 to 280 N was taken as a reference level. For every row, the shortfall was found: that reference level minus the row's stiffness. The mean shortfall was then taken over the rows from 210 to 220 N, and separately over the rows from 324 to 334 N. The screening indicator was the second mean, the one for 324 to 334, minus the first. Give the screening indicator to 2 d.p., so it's 0.11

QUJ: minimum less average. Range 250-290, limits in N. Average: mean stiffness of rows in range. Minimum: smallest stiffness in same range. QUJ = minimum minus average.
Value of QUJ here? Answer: -0.15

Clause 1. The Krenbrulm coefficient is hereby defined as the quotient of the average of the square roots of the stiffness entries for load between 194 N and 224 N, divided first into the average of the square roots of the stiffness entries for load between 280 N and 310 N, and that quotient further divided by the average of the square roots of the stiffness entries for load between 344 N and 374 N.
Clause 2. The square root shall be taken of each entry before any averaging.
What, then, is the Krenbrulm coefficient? 0.94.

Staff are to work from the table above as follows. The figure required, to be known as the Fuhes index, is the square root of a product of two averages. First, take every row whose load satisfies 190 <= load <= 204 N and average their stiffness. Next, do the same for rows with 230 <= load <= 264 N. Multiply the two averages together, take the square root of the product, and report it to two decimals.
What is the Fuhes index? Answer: 1.51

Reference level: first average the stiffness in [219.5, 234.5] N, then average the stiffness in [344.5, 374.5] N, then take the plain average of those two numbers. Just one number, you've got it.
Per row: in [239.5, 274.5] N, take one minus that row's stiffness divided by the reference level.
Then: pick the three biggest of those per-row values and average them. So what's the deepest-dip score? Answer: -0.15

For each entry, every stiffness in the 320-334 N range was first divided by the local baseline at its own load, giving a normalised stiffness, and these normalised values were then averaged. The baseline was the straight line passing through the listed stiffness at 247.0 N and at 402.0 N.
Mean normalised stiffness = 0.862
